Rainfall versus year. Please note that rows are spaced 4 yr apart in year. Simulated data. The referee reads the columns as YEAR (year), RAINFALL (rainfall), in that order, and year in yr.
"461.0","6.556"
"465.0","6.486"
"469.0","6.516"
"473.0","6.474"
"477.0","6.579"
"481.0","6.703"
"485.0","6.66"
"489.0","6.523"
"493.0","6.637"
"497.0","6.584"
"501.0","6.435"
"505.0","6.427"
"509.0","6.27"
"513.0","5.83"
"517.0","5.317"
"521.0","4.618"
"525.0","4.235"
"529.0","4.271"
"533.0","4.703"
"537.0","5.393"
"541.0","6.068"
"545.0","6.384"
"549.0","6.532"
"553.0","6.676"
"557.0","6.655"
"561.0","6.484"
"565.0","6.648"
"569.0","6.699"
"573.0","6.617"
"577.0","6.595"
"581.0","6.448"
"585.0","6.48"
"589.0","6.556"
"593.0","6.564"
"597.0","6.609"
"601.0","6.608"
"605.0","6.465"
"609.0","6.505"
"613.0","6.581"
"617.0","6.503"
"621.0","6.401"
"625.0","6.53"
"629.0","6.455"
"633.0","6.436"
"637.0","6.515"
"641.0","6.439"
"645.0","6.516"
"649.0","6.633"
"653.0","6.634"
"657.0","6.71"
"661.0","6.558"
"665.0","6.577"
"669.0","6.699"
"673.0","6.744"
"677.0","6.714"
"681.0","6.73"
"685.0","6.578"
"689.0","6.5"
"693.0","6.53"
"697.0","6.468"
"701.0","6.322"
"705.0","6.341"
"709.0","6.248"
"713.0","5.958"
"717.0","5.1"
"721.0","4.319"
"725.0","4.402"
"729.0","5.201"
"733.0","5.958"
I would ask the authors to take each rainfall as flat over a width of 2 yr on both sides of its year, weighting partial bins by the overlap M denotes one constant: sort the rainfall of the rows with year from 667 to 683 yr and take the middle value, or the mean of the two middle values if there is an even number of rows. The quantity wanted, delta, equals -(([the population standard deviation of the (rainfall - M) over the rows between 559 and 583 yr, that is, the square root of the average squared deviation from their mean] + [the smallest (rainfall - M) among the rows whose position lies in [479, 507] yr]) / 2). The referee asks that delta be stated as 0.10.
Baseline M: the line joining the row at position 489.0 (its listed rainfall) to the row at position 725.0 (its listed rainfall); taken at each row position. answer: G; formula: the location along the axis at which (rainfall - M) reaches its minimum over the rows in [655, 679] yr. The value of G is 661.0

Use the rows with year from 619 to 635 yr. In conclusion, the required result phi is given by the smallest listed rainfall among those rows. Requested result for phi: 6.401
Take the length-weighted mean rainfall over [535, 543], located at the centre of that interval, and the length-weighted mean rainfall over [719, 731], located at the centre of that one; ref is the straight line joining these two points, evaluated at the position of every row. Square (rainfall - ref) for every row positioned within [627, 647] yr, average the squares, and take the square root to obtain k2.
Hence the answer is 1.32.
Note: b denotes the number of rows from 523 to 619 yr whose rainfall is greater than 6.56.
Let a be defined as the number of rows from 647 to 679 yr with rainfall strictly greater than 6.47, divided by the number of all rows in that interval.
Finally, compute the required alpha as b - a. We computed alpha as 9.0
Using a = 1.0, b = 10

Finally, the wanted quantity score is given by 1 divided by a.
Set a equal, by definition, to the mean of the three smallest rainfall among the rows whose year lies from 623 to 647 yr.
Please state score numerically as 0.155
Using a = 6.44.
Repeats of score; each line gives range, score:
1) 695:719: 0.173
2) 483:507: 0.155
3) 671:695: 0.153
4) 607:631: 0.155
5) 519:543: 0.229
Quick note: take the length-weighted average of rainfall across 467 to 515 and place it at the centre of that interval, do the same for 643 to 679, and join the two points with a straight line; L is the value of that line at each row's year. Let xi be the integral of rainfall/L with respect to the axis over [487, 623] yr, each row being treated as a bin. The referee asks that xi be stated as 129 yr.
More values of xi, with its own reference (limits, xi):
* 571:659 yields 87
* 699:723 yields 20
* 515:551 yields 29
